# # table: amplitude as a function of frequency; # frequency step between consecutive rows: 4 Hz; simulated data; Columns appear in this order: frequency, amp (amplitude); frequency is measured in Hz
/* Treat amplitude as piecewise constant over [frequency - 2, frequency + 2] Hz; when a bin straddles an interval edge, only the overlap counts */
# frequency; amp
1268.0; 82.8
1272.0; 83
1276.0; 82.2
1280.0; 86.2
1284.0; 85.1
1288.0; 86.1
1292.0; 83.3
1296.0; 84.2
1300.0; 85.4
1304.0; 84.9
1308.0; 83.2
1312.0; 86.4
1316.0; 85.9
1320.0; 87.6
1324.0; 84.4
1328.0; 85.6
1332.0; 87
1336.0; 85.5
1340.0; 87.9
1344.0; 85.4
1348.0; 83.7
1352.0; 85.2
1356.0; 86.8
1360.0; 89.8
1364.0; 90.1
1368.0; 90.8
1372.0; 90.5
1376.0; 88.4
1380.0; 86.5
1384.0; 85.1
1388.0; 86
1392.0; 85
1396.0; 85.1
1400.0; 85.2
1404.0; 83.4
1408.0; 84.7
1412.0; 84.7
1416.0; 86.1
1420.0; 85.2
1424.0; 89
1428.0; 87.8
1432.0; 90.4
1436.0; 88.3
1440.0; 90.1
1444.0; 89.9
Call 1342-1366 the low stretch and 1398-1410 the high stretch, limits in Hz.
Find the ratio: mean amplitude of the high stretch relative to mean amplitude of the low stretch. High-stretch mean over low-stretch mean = 0.97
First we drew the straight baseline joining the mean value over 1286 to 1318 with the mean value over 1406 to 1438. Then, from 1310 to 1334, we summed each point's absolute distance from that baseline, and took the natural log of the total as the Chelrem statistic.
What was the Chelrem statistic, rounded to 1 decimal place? 2.0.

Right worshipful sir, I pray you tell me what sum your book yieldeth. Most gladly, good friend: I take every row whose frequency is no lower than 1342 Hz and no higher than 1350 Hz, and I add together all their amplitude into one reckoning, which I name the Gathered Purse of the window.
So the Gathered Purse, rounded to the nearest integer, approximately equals 169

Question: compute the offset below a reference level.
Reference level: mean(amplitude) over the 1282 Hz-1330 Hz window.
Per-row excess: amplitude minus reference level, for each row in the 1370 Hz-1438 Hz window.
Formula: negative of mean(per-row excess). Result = -1.4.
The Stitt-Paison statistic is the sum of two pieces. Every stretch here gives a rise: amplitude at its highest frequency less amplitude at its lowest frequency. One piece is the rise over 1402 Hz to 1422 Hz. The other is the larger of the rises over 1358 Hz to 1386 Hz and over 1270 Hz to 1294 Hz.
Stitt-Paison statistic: 2.1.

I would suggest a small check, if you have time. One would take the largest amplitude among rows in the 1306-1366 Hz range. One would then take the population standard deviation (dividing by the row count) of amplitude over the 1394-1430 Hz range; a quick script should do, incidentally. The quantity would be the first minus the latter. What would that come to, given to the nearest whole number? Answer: 88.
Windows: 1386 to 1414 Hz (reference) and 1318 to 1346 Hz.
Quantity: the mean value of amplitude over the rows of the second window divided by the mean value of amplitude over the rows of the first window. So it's 1.016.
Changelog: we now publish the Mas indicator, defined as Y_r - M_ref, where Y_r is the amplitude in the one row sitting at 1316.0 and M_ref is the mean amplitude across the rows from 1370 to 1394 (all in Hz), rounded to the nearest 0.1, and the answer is -1.0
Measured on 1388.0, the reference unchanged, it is -0.9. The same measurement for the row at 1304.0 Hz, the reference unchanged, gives -2.0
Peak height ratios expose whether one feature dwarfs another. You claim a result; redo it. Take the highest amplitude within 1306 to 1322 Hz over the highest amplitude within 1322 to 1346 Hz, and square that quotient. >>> 0.99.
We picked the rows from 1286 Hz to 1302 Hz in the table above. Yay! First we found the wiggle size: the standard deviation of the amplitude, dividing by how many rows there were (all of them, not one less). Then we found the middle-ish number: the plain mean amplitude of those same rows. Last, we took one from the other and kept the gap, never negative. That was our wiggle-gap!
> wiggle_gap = 83.7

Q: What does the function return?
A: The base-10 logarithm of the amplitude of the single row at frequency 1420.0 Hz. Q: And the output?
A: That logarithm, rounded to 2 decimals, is 1.93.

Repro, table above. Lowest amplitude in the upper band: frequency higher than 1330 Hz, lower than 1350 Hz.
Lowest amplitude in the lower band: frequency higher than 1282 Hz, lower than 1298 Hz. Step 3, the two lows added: 167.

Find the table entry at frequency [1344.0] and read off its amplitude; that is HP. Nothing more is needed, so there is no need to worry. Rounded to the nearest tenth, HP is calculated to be 85.4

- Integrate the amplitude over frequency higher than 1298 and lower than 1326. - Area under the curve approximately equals 2391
